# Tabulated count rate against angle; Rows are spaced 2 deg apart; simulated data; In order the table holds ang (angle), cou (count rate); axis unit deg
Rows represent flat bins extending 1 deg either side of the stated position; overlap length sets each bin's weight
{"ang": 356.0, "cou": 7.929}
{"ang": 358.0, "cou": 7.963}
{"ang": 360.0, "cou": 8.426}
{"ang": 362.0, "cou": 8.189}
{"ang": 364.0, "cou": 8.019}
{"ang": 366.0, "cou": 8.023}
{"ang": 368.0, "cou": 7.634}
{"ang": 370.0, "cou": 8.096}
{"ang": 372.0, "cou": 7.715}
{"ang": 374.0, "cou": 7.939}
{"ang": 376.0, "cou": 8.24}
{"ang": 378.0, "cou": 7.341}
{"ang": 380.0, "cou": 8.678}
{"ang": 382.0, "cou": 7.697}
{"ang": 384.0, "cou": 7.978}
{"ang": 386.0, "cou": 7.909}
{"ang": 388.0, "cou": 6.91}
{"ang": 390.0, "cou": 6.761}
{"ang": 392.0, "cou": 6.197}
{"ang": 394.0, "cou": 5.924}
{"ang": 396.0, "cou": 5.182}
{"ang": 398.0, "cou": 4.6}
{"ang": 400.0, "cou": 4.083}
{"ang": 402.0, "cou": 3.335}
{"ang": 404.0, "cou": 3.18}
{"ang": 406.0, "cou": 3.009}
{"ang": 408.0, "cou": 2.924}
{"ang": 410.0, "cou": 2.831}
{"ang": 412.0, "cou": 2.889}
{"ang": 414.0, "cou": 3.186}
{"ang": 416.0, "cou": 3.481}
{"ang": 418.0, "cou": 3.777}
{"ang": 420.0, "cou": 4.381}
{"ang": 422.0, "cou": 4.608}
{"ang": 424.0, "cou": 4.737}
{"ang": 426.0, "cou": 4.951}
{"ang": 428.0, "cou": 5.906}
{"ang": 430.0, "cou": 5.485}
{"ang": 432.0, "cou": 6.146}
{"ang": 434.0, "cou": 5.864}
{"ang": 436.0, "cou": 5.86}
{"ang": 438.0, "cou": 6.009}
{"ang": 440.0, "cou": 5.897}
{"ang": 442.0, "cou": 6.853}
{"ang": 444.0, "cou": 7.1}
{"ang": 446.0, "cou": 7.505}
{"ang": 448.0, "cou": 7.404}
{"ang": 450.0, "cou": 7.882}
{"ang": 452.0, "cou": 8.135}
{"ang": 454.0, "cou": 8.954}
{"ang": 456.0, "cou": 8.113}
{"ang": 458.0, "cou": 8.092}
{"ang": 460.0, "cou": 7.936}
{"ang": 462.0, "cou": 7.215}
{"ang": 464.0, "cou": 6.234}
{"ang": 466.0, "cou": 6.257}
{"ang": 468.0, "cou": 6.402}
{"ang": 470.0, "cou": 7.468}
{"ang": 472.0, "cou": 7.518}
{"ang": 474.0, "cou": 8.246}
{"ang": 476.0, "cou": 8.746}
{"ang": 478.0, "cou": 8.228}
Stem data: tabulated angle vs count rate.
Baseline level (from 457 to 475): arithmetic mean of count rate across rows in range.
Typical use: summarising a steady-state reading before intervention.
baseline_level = 7.3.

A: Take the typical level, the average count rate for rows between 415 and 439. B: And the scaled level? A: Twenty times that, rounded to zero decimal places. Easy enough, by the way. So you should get 102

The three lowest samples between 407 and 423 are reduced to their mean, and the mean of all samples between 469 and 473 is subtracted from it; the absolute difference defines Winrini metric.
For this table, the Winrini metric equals 4.6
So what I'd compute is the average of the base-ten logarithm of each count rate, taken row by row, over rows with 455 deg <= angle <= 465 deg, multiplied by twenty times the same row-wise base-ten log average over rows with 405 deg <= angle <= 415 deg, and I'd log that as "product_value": 8.3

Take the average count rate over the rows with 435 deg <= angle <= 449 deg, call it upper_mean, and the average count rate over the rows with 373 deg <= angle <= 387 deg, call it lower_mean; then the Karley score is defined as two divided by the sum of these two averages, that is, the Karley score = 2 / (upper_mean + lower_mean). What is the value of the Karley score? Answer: 0.137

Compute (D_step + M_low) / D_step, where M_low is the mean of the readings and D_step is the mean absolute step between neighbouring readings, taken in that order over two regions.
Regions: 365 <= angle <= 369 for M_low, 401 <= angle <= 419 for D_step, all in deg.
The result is 44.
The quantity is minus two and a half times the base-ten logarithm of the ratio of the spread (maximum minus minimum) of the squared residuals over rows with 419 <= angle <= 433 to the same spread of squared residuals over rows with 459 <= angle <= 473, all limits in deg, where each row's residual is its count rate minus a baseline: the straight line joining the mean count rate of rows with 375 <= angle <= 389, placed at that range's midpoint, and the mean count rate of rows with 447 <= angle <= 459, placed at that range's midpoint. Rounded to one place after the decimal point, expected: -1.0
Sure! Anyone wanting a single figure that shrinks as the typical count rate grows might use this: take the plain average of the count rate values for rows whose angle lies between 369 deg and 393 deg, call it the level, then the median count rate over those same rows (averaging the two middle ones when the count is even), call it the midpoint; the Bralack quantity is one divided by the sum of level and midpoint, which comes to 0.065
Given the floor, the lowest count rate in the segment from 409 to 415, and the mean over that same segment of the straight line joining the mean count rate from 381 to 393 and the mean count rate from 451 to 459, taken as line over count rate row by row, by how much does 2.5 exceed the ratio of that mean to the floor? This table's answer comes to 1.59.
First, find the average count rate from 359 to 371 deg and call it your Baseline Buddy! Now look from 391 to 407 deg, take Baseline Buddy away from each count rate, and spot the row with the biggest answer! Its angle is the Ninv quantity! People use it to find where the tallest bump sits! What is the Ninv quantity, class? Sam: 392.0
